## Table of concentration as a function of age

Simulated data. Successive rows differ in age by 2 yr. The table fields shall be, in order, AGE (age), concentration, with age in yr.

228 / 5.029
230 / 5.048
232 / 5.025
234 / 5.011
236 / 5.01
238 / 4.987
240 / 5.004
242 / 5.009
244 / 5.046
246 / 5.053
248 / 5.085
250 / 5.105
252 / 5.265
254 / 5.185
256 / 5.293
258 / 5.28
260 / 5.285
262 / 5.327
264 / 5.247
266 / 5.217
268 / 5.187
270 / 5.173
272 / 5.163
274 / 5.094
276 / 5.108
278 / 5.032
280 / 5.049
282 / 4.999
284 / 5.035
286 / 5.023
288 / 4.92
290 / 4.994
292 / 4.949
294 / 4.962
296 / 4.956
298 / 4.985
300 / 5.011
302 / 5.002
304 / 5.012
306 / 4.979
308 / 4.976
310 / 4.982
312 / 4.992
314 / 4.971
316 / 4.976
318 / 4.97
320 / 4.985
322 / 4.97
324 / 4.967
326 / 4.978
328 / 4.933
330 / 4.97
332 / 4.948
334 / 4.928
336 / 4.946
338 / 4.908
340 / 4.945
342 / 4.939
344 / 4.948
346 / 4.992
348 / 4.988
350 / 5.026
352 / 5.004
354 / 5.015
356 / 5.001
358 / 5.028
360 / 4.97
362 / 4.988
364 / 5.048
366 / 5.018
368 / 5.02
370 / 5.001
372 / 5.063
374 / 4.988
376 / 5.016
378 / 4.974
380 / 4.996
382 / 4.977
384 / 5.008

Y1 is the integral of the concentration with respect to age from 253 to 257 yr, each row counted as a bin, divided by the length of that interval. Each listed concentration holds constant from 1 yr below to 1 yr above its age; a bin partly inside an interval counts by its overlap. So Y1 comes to 5.24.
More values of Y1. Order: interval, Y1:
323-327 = 4.97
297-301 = 5.00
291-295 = 4.96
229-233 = 5.04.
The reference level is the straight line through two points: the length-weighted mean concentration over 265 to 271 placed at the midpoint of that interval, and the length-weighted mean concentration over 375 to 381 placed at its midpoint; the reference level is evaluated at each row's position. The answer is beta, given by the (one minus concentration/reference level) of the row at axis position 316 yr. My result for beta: 0.026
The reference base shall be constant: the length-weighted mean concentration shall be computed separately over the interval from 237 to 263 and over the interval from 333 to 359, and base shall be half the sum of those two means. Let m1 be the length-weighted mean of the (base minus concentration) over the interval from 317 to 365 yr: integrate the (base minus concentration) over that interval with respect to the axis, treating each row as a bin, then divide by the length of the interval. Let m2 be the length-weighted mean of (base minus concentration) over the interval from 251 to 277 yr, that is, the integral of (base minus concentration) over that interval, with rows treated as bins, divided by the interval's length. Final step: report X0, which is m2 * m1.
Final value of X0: -0.0135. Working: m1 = 0.086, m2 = -0.156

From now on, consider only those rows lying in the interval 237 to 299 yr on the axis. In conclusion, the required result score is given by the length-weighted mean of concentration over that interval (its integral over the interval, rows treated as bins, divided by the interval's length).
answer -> 5.10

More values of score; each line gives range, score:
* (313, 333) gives 4.97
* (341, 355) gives 4.99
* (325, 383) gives 4.98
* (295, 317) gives 4.99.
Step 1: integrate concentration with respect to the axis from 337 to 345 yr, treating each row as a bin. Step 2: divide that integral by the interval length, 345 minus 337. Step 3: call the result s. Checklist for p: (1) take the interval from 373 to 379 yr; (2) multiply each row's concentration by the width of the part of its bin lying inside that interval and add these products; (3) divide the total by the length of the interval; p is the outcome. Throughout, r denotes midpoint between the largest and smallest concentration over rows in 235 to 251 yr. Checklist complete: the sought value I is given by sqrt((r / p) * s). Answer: 2.23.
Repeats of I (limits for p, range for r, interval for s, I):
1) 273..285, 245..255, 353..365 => 2.26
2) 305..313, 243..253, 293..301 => 2.27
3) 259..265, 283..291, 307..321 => 2.17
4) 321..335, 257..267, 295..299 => 2.30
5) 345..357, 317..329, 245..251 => 2.24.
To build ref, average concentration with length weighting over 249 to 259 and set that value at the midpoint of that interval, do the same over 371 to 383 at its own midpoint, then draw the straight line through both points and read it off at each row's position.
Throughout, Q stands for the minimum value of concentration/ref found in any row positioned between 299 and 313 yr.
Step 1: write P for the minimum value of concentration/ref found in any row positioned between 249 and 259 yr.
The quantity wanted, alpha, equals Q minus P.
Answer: -0.005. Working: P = 0.98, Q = 0.97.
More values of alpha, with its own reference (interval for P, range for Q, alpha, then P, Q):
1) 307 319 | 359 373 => 0.017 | 0.97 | 0.99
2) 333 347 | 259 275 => 0.014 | 0.97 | 0.98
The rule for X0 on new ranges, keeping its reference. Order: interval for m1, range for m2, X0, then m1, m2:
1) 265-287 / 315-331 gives -0.0034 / -0.037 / 0.093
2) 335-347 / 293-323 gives 0.0091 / 0.115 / 0.079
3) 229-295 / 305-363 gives -0.0031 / -0.035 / 0.088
